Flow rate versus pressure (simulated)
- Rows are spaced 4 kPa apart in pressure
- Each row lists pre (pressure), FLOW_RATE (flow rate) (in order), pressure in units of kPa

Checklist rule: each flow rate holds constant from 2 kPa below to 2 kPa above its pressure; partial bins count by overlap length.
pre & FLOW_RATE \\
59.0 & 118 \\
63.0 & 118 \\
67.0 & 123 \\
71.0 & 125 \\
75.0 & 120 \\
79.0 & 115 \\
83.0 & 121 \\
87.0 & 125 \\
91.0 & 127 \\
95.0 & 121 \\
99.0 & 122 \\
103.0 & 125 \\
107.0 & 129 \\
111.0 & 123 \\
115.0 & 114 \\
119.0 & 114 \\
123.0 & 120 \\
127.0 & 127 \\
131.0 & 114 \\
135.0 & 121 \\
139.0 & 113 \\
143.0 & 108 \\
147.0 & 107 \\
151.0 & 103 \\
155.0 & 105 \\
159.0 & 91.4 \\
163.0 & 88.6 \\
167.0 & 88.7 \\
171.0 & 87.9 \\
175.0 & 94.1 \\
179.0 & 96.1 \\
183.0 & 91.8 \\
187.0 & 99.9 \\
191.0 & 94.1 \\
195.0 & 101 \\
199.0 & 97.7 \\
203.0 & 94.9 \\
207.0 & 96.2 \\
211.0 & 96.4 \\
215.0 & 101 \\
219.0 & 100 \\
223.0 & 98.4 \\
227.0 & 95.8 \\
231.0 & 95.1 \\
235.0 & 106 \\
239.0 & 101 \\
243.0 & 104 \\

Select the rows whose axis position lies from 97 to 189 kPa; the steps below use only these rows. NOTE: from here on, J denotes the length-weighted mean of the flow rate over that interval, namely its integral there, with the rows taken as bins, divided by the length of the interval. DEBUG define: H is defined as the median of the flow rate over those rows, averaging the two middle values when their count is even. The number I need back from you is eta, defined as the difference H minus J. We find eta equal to 0.0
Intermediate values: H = 108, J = 108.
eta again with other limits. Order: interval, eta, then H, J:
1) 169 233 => -0.1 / 96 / 96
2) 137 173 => 3.8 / 103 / 99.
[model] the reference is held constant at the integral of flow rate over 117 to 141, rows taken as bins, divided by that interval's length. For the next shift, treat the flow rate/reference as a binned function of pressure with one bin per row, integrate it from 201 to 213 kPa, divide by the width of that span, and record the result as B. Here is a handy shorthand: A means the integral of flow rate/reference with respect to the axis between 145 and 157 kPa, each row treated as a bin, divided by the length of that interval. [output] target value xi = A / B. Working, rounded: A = 0.89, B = 0.81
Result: 1.10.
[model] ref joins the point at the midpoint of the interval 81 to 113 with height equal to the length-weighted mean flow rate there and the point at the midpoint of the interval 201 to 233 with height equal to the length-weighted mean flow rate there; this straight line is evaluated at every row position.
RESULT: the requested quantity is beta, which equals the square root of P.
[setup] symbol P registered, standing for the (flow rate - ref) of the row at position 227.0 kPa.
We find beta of 0.9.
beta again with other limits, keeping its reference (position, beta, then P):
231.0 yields 1.0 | 1.0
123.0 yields 1.3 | 1.7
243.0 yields 3.6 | 12.6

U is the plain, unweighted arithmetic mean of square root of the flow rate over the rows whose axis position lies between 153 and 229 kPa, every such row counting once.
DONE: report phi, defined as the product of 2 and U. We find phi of 19.6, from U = 9.78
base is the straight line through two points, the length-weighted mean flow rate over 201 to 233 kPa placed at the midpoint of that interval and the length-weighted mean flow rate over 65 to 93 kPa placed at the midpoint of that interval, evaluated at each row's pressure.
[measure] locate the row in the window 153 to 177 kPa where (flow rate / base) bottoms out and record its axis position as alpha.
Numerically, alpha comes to 163.0 kPa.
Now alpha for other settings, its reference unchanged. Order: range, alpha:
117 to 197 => 163.0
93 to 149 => 147.0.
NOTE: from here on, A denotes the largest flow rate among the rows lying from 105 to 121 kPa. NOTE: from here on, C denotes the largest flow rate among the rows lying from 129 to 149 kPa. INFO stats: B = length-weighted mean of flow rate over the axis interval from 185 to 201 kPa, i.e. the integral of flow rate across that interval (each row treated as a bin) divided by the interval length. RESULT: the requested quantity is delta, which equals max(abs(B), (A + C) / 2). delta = 125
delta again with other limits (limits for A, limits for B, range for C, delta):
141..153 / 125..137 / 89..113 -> 121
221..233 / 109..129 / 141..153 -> 120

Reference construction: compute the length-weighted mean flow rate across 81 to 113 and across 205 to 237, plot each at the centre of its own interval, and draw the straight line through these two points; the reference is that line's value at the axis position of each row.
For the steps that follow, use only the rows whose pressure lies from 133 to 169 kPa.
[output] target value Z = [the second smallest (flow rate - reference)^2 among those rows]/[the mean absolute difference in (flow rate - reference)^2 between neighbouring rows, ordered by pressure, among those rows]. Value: 0.28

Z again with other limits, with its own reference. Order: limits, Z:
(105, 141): 0.08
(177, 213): 0.27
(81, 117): 0.12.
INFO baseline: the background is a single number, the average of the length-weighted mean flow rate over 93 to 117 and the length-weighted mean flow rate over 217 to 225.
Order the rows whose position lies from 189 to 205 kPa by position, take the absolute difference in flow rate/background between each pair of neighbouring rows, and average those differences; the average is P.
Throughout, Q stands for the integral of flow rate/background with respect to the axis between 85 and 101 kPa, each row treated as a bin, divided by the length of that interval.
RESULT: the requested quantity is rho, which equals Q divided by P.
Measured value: 29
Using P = 0.039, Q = 1.12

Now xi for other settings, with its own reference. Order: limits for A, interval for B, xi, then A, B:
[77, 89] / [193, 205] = 1.23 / 1.02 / 0.83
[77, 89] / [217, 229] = 1.23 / 1.02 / 0.83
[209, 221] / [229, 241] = 0.98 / 0.84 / 0.85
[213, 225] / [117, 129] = 0.83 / 0.84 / 1.02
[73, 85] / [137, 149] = 1.09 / 1.00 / 0.93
